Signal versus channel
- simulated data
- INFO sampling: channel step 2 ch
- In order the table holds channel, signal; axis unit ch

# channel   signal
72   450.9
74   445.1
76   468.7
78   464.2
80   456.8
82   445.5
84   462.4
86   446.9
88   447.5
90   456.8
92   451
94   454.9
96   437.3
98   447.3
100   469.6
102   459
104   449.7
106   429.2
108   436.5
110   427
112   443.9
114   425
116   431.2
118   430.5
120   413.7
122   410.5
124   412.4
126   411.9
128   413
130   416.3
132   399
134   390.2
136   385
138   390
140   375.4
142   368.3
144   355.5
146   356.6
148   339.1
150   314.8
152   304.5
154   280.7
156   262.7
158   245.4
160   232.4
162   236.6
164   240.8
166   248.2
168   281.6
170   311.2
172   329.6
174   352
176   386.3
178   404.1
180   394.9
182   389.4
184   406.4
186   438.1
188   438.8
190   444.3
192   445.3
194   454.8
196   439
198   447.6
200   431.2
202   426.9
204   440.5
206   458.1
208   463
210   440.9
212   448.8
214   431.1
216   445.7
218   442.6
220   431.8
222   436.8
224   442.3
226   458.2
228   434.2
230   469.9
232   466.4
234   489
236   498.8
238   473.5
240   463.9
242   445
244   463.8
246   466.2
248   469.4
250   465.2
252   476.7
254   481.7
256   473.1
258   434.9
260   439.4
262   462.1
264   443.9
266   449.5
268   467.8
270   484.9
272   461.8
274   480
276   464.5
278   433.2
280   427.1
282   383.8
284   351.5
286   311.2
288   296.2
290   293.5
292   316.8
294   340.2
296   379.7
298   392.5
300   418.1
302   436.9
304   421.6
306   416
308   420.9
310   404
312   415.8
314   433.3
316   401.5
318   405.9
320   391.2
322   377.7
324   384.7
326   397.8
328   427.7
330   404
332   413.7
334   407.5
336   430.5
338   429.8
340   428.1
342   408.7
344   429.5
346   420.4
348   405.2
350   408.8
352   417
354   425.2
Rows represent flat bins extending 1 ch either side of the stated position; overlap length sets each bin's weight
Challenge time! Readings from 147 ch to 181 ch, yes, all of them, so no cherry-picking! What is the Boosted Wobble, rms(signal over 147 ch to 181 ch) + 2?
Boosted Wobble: 311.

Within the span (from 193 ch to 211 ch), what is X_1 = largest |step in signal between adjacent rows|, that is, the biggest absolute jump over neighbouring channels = 22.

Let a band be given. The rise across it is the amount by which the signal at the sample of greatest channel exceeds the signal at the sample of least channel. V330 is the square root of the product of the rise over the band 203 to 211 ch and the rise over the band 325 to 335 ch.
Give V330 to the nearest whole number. 2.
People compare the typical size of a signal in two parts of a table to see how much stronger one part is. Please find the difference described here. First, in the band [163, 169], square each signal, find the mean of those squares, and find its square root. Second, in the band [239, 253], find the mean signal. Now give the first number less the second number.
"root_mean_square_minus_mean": -207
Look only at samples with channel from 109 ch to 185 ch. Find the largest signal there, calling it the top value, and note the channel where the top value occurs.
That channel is 112 ch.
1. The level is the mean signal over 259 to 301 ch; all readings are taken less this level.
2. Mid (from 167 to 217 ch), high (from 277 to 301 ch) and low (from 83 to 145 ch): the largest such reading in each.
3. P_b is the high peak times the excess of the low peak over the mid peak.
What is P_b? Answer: 188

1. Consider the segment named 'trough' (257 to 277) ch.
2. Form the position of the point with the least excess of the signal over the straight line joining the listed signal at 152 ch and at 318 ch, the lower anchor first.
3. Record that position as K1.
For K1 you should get 258 ch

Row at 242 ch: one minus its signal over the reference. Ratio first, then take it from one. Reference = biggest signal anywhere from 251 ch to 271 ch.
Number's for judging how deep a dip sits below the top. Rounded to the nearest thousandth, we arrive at 0.082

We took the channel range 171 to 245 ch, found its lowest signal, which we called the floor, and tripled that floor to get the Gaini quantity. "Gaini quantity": 989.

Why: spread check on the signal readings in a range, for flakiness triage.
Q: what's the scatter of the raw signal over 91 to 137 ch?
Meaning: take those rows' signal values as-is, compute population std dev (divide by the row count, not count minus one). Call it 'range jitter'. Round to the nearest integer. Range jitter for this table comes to 22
